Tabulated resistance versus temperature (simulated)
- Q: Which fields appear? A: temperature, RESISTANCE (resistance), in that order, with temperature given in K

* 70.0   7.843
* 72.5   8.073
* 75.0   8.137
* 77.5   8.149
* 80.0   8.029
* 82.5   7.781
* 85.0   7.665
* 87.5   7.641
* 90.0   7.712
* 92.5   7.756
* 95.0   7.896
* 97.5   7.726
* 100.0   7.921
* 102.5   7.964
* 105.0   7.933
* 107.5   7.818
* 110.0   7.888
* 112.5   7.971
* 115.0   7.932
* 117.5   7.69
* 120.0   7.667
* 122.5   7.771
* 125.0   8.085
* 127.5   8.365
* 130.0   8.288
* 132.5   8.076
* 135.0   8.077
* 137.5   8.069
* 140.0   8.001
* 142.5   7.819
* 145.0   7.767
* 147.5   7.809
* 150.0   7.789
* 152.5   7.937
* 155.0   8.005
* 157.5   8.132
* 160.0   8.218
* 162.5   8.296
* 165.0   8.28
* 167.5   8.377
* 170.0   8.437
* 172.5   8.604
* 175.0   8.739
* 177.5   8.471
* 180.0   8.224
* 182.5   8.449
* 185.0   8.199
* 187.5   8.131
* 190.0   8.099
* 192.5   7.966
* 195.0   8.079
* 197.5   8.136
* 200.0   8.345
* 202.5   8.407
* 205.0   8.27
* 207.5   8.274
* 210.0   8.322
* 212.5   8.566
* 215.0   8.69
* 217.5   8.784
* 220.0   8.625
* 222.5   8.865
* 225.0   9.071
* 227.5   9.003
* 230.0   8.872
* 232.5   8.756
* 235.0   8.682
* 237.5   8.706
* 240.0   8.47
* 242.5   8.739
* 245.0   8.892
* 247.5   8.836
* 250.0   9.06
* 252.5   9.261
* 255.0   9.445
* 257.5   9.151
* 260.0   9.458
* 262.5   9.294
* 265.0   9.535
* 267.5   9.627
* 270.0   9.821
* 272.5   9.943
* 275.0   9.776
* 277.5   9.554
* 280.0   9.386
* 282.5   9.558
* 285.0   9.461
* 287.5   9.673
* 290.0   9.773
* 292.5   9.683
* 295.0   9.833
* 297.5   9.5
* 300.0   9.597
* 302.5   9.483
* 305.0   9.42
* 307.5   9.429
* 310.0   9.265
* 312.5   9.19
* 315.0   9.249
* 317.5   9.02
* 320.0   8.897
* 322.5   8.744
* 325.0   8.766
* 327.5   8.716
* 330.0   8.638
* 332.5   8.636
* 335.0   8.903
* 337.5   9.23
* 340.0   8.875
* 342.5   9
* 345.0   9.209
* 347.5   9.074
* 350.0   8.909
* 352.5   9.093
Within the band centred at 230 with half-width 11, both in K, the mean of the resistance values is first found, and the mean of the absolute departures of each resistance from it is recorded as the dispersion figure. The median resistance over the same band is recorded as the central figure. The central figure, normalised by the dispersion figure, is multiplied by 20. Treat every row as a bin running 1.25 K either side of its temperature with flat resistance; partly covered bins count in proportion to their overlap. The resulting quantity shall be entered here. 1163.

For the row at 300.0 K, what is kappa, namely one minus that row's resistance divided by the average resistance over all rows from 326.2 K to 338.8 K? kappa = -0.09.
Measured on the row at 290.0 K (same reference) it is -0.11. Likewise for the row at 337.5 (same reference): -0.05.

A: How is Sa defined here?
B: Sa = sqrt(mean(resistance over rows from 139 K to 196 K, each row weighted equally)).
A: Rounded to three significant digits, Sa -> 2.86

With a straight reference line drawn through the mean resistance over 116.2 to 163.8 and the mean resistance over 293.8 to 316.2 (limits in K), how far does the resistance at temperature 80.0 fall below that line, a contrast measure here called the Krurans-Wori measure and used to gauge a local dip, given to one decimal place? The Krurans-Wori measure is -0.6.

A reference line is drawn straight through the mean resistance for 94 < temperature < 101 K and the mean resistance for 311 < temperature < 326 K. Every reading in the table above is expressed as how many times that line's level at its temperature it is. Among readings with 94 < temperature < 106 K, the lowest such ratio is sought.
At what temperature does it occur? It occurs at 97.5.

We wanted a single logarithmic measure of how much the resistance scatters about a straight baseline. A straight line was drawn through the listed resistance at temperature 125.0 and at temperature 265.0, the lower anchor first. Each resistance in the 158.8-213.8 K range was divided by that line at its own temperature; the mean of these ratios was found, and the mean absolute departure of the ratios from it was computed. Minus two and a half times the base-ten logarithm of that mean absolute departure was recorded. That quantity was 3.97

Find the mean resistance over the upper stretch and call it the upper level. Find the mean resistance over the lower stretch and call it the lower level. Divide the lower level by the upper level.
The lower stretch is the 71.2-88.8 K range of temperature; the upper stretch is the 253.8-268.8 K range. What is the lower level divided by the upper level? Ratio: 0.841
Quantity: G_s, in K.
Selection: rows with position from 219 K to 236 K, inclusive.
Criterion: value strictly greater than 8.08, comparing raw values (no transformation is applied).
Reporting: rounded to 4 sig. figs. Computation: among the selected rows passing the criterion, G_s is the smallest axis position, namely 220.0 K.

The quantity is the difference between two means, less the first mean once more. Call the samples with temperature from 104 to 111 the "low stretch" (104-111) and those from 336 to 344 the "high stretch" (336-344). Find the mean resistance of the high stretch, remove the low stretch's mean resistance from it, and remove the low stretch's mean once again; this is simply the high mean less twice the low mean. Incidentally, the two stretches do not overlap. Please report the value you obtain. -6.72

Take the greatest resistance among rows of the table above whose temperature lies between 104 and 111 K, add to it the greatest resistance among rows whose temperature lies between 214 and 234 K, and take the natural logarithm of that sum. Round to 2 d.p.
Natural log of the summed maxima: 2.83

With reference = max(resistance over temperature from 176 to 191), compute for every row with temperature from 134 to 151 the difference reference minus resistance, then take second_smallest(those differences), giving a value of 0.4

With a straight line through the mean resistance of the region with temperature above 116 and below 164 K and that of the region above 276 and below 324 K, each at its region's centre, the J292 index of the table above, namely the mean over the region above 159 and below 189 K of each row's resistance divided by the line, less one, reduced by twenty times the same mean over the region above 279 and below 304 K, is -0.56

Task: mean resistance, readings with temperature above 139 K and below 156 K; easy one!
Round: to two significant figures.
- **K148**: 7.9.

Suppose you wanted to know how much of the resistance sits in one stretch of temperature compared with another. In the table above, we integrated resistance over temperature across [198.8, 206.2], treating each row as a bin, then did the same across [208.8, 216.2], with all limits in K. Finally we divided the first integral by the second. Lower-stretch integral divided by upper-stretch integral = 0.98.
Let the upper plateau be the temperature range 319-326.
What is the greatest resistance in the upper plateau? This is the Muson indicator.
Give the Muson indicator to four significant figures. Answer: 8.897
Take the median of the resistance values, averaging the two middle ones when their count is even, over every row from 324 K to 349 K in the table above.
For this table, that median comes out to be 8.9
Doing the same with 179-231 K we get 8.3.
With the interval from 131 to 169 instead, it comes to 8.1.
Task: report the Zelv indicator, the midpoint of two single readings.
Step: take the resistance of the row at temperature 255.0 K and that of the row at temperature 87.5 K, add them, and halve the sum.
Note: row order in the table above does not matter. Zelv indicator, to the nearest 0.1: 8.5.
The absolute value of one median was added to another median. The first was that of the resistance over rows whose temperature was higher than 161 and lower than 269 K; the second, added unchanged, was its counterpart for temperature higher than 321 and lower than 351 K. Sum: 17.5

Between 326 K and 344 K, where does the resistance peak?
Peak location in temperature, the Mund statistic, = 337.5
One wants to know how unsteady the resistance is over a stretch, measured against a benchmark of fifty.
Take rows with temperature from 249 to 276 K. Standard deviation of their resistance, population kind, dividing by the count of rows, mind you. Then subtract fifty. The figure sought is -49.7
